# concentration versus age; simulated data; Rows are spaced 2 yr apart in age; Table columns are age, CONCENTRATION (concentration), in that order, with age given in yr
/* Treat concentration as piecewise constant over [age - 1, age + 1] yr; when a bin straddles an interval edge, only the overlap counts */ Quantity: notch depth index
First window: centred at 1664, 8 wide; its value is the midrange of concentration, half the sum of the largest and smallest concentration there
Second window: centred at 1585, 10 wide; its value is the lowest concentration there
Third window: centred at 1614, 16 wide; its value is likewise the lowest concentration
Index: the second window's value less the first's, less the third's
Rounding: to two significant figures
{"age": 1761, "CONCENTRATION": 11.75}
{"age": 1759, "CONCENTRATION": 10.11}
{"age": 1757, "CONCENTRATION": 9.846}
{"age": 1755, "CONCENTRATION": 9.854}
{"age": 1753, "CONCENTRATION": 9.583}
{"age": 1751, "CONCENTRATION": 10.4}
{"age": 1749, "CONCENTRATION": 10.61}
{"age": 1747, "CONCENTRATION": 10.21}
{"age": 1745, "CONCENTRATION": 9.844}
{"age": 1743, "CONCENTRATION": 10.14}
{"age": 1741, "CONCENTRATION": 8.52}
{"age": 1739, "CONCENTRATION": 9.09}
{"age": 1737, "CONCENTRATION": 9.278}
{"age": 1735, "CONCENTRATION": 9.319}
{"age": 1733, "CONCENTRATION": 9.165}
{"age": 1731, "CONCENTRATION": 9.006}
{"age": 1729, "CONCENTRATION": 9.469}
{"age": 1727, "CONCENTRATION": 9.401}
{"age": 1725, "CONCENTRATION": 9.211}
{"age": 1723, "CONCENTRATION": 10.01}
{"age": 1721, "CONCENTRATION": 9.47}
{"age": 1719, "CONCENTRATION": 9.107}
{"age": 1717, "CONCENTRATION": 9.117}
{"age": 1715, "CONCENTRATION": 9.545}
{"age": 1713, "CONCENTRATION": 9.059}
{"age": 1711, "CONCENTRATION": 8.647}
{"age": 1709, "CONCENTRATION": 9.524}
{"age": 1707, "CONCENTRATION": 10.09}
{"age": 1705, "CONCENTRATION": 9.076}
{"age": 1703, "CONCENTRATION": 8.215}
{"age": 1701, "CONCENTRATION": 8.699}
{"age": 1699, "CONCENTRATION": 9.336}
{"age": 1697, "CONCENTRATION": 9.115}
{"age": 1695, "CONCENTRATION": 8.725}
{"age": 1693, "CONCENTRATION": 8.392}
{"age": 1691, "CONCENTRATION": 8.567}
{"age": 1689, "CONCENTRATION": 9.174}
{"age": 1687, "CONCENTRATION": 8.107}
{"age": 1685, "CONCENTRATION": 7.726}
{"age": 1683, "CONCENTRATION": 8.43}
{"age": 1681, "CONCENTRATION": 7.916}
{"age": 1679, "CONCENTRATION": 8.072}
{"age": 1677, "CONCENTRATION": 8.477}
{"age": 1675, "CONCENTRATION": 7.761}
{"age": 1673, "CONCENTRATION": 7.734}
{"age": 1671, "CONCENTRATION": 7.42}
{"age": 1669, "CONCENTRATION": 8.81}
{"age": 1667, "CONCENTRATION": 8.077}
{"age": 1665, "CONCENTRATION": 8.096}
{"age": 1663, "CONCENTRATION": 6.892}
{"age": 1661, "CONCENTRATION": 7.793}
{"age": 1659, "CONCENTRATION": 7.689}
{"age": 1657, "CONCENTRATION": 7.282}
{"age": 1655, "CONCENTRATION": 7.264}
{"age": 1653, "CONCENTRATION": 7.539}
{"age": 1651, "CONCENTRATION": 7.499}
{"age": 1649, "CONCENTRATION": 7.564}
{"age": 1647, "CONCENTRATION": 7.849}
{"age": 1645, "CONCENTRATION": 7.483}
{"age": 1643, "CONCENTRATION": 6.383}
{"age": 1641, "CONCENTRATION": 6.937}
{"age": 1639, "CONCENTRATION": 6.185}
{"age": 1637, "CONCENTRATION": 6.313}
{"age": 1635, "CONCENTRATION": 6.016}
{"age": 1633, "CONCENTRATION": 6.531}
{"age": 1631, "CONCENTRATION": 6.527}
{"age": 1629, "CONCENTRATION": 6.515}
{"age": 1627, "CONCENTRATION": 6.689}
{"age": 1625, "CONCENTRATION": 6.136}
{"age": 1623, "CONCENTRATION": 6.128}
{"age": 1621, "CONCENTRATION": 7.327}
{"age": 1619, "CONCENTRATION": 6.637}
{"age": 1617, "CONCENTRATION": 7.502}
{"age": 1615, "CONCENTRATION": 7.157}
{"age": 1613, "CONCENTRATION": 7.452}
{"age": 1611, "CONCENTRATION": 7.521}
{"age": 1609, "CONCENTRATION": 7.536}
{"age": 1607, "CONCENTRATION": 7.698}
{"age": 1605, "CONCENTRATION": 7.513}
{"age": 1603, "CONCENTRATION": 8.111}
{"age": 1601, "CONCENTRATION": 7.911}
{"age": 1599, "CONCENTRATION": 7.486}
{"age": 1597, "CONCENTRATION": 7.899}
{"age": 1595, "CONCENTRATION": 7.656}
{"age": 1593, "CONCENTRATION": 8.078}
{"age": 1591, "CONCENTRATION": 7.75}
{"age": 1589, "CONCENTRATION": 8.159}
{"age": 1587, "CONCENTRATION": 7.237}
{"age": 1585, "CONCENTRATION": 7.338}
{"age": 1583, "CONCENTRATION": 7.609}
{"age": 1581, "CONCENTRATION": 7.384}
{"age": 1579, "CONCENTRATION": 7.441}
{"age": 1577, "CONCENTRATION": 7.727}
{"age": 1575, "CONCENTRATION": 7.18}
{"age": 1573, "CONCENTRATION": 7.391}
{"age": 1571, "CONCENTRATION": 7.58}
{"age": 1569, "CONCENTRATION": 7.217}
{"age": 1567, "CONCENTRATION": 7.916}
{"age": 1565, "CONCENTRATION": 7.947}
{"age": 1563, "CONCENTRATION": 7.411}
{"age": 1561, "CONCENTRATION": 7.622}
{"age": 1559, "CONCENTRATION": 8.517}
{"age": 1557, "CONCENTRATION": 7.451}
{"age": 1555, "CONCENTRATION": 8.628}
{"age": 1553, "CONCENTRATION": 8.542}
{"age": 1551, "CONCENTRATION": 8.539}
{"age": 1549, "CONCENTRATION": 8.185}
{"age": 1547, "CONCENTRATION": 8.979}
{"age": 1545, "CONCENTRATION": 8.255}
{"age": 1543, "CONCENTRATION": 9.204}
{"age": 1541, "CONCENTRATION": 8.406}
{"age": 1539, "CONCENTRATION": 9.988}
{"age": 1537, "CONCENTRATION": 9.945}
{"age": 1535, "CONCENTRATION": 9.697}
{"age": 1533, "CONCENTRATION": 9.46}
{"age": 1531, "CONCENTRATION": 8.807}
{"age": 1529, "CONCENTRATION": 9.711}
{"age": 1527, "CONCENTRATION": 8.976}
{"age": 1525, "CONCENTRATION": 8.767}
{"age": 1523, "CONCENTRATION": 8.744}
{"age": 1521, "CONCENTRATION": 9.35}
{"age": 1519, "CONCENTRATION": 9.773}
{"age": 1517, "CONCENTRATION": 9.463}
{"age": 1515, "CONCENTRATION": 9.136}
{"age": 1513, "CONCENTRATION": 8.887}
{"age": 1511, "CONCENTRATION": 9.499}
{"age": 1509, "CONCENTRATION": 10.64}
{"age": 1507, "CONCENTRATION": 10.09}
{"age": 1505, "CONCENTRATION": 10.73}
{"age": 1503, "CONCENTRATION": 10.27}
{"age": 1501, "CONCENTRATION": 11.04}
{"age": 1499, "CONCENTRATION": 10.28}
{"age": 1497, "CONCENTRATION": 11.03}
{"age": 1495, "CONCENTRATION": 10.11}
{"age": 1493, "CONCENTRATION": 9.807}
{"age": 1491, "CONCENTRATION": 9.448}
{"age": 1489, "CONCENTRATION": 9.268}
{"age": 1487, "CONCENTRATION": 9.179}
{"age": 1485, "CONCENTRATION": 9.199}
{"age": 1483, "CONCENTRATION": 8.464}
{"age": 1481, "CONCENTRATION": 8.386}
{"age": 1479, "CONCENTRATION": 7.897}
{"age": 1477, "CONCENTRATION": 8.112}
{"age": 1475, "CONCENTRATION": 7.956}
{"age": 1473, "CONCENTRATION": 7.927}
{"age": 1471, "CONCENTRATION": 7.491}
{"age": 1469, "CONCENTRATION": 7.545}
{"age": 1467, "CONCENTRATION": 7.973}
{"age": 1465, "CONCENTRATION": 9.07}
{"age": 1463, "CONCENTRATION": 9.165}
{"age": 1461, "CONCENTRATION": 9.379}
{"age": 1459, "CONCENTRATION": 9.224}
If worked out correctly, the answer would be -6.9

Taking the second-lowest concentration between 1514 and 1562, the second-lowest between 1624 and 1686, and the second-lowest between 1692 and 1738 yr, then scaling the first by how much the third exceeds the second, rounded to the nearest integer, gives 17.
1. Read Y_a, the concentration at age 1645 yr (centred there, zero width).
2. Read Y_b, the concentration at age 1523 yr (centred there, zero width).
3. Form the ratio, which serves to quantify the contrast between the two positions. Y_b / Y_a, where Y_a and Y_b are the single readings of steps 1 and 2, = 1.17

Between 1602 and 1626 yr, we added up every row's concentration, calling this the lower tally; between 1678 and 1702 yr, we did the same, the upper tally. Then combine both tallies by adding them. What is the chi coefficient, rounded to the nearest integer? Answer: 189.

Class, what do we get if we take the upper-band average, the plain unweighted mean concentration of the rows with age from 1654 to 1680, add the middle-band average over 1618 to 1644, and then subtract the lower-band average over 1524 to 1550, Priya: 5.2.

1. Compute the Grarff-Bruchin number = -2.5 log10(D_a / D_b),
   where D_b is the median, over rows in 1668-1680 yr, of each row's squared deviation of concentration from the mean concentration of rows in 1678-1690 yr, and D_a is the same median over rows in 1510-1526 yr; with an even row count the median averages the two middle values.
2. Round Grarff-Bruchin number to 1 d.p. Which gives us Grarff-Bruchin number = -1.6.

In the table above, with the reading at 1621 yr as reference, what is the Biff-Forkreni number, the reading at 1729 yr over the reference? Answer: 1.29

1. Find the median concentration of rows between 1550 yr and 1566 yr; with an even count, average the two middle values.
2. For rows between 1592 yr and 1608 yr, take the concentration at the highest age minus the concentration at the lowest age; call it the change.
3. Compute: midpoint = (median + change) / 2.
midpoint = 3.9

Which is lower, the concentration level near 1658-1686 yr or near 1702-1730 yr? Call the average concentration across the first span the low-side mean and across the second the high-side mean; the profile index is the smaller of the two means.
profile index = 7.9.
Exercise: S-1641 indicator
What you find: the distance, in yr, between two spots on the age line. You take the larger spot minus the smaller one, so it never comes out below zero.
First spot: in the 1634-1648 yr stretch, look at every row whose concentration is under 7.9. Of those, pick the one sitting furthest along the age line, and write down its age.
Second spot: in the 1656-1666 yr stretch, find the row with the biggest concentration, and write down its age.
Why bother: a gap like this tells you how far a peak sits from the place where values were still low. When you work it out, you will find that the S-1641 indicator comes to 18 yr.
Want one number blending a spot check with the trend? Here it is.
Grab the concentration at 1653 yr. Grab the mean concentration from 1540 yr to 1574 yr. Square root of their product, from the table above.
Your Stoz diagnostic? 7.8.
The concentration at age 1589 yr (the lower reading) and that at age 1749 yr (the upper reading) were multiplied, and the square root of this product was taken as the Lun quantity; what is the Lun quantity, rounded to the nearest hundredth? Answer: 9.30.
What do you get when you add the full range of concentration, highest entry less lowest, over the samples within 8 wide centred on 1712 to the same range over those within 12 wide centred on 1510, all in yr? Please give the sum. 2.7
